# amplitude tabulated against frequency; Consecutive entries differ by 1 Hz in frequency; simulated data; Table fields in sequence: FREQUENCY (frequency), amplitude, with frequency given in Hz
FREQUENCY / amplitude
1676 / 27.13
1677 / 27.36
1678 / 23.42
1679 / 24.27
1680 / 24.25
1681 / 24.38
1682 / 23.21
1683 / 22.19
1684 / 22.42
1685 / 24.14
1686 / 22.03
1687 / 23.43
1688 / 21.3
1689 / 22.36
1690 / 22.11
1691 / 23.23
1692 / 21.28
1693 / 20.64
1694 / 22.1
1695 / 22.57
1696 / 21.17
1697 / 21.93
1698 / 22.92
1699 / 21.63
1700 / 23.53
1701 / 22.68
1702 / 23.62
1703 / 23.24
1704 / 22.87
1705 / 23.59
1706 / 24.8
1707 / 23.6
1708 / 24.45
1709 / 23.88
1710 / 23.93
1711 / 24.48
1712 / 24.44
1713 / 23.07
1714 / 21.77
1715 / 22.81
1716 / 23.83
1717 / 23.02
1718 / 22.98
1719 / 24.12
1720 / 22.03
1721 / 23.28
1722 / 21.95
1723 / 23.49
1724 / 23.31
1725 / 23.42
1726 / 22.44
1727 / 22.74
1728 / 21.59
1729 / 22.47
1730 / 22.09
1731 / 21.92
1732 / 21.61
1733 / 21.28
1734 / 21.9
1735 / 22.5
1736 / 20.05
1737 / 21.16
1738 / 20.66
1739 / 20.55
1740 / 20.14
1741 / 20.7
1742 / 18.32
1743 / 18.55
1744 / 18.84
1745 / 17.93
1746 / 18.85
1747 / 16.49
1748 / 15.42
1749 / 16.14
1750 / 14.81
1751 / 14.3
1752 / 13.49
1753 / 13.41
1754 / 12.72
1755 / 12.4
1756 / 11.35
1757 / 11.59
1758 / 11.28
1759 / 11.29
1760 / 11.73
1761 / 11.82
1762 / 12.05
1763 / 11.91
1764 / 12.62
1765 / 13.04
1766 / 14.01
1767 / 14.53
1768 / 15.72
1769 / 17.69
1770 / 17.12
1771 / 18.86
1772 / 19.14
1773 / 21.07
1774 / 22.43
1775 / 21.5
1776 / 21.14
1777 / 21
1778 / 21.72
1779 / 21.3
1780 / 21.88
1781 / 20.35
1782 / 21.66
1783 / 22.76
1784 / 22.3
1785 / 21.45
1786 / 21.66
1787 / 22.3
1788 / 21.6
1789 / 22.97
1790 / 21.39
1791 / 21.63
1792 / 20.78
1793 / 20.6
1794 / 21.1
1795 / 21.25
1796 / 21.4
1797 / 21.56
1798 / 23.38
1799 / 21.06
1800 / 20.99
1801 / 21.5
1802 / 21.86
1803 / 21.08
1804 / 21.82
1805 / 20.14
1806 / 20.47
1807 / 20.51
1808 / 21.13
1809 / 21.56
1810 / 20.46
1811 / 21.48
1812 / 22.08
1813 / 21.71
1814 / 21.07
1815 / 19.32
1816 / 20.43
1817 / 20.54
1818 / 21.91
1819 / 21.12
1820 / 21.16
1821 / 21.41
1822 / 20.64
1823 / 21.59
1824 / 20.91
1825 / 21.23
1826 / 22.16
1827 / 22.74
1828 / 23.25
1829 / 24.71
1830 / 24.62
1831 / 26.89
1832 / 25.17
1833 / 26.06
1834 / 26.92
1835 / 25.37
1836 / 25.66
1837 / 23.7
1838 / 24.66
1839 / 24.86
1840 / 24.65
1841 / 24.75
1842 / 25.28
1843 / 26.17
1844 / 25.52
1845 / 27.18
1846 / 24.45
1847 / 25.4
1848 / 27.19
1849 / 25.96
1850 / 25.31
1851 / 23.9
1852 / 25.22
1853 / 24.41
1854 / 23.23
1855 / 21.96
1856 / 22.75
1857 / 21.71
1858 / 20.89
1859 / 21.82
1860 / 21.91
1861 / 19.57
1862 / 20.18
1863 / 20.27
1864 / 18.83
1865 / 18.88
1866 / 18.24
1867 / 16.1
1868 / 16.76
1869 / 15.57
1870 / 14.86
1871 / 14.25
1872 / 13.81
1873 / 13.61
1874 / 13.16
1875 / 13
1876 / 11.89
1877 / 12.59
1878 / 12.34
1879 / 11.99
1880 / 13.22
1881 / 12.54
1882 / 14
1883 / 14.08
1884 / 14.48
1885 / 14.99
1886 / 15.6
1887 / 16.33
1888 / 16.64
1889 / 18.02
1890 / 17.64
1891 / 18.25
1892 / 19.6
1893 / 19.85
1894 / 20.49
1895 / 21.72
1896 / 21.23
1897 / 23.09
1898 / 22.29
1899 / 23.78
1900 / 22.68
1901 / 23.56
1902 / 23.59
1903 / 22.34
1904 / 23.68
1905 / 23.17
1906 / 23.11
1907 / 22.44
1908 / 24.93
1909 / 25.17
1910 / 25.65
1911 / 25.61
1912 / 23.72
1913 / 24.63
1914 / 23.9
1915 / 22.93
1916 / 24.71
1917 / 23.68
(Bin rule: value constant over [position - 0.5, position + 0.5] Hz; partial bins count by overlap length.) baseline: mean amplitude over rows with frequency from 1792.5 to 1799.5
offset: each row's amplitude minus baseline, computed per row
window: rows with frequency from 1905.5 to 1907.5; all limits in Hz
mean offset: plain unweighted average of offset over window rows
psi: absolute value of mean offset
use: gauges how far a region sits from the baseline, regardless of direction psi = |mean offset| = 1.3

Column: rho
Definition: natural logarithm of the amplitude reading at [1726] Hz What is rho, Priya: 3.111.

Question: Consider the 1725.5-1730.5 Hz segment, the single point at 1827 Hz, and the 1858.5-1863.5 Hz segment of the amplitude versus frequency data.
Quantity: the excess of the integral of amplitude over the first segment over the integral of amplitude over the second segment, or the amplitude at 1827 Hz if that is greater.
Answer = 22.7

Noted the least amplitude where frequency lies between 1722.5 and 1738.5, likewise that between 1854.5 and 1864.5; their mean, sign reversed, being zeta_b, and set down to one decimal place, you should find -19.4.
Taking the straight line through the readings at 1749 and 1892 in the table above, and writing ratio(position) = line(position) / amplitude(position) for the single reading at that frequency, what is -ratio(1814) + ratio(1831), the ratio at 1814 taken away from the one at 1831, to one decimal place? -0.2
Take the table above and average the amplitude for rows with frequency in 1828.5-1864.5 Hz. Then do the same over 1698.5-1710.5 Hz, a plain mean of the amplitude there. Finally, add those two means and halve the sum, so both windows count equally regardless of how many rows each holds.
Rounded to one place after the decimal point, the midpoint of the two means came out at 23.8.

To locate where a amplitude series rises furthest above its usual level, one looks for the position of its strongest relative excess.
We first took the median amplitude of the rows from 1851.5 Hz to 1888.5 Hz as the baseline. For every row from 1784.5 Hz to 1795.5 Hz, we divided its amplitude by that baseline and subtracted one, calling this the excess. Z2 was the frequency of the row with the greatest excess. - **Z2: 1789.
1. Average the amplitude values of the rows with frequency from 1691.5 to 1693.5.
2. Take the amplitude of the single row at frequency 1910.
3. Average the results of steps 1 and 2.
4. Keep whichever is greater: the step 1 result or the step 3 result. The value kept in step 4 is 23.3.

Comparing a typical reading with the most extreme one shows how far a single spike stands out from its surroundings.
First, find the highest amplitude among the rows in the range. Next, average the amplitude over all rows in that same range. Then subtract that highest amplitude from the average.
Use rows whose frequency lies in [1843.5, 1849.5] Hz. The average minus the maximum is -1.2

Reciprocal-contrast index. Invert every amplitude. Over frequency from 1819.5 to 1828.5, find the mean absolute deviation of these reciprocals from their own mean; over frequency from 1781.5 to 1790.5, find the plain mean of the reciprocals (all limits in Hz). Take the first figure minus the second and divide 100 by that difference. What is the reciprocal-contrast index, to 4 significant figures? -2272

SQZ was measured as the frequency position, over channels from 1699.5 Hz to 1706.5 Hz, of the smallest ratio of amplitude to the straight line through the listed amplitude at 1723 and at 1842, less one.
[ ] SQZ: 1701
